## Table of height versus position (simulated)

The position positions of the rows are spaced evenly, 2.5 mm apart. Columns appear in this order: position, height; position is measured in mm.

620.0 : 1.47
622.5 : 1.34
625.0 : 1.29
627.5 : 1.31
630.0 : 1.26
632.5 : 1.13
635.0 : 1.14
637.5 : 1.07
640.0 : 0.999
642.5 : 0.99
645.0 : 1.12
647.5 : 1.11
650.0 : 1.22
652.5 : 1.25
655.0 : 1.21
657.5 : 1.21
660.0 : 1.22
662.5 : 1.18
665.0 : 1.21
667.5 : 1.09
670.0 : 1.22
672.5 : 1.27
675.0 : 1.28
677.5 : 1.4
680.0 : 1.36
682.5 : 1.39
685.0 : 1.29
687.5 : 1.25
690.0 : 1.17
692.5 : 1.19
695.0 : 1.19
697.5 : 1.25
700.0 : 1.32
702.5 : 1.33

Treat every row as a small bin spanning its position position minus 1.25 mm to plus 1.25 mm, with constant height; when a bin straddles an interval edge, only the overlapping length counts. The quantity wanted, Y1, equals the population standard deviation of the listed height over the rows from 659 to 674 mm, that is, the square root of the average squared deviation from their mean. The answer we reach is 0.055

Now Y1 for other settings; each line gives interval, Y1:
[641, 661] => 0.081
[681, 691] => 0.079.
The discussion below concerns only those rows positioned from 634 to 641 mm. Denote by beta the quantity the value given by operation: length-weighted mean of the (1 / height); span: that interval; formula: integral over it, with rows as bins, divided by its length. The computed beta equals 0.94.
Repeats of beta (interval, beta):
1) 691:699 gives 0.83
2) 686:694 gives 0.83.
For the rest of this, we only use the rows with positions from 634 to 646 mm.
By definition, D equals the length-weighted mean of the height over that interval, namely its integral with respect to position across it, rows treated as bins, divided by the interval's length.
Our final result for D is 1.061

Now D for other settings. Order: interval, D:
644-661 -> 1.192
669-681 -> 1.307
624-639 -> 1.195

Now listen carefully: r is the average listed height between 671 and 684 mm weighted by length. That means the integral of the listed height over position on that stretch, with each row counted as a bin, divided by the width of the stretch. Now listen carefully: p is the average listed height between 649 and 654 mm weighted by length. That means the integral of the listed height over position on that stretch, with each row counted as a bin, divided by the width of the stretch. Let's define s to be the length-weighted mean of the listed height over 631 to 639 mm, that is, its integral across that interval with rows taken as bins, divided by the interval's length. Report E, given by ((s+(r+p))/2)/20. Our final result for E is 0.0921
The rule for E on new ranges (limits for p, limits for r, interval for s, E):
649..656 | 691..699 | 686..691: 0.0914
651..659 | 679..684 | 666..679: 0.0962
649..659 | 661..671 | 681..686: 0.0935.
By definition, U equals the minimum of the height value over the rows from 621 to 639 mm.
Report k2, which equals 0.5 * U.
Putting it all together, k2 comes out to 0.535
